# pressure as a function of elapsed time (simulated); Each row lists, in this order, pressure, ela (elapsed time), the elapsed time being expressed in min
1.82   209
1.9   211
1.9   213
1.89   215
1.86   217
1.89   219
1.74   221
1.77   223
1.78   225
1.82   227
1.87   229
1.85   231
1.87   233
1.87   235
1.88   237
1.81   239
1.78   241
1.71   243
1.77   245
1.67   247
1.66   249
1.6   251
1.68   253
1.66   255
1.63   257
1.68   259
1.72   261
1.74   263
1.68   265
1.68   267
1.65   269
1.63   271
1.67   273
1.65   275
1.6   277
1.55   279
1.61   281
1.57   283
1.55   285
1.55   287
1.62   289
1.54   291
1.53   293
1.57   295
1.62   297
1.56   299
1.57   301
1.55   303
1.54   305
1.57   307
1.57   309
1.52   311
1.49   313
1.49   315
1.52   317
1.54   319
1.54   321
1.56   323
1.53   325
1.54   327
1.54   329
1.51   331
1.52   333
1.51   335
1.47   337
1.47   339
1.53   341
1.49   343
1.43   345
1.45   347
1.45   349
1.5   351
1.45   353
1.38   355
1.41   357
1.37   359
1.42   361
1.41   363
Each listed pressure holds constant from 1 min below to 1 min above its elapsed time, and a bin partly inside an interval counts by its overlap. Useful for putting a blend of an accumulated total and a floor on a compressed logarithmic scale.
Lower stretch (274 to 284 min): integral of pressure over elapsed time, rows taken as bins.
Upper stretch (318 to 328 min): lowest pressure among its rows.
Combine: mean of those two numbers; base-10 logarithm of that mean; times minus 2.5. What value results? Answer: -2.35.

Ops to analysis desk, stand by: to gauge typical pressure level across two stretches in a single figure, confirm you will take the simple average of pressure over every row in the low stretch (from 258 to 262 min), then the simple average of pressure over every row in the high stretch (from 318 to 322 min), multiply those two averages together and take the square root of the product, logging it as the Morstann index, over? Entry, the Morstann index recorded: 1.62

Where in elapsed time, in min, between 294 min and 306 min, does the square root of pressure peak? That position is 297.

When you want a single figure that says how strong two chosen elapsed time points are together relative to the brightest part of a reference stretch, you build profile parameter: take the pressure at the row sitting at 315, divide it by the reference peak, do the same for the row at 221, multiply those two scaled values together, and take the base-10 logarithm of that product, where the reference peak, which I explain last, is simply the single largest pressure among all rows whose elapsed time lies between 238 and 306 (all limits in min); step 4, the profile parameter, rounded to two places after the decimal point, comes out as -0.10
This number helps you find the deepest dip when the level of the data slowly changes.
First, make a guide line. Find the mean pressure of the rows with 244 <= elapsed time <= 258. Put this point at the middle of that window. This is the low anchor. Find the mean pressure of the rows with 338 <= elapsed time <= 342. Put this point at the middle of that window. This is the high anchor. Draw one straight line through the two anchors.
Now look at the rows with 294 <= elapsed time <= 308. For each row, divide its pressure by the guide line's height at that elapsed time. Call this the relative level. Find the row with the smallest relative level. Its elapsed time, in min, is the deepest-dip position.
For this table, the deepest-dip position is 305 min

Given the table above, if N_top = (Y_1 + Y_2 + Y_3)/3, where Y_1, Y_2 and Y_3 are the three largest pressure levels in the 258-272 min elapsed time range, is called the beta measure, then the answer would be 1.71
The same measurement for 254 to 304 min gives 1.71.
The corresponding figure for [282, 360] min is 1.60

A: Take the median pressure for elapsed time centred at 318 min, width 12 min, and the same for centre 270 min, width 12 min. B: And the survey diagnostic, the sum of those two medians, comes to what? 3.19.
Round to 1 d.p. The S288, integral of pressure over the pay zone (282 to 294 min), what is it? 18.7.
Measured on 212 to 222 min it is 18.6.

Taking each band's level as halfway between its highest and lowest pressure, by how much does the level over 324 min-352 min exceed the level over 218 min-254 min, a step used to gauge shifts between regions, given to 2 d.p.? -0.26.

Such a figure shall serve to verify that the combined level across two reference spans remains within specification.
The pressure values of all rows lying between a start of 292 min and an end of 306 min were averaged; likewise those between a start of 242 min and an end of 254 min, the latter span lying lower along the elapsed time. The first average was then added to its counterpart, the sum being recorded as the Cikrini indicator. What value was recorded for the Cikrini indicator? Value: 3.24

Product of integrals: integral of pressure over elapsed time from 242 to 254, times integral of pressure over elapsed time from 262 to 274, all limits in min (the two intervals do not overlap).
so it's 406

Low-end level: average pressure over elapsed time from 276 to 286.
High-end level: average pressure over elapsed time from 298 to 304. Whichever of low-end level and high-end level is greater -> 1.58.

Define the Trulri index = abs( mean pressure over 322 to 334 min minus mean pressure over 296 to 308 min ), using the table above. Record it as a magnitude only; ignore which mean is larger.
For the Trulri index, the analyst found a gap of 0.035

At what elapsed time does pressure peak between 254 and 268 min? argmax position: 263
